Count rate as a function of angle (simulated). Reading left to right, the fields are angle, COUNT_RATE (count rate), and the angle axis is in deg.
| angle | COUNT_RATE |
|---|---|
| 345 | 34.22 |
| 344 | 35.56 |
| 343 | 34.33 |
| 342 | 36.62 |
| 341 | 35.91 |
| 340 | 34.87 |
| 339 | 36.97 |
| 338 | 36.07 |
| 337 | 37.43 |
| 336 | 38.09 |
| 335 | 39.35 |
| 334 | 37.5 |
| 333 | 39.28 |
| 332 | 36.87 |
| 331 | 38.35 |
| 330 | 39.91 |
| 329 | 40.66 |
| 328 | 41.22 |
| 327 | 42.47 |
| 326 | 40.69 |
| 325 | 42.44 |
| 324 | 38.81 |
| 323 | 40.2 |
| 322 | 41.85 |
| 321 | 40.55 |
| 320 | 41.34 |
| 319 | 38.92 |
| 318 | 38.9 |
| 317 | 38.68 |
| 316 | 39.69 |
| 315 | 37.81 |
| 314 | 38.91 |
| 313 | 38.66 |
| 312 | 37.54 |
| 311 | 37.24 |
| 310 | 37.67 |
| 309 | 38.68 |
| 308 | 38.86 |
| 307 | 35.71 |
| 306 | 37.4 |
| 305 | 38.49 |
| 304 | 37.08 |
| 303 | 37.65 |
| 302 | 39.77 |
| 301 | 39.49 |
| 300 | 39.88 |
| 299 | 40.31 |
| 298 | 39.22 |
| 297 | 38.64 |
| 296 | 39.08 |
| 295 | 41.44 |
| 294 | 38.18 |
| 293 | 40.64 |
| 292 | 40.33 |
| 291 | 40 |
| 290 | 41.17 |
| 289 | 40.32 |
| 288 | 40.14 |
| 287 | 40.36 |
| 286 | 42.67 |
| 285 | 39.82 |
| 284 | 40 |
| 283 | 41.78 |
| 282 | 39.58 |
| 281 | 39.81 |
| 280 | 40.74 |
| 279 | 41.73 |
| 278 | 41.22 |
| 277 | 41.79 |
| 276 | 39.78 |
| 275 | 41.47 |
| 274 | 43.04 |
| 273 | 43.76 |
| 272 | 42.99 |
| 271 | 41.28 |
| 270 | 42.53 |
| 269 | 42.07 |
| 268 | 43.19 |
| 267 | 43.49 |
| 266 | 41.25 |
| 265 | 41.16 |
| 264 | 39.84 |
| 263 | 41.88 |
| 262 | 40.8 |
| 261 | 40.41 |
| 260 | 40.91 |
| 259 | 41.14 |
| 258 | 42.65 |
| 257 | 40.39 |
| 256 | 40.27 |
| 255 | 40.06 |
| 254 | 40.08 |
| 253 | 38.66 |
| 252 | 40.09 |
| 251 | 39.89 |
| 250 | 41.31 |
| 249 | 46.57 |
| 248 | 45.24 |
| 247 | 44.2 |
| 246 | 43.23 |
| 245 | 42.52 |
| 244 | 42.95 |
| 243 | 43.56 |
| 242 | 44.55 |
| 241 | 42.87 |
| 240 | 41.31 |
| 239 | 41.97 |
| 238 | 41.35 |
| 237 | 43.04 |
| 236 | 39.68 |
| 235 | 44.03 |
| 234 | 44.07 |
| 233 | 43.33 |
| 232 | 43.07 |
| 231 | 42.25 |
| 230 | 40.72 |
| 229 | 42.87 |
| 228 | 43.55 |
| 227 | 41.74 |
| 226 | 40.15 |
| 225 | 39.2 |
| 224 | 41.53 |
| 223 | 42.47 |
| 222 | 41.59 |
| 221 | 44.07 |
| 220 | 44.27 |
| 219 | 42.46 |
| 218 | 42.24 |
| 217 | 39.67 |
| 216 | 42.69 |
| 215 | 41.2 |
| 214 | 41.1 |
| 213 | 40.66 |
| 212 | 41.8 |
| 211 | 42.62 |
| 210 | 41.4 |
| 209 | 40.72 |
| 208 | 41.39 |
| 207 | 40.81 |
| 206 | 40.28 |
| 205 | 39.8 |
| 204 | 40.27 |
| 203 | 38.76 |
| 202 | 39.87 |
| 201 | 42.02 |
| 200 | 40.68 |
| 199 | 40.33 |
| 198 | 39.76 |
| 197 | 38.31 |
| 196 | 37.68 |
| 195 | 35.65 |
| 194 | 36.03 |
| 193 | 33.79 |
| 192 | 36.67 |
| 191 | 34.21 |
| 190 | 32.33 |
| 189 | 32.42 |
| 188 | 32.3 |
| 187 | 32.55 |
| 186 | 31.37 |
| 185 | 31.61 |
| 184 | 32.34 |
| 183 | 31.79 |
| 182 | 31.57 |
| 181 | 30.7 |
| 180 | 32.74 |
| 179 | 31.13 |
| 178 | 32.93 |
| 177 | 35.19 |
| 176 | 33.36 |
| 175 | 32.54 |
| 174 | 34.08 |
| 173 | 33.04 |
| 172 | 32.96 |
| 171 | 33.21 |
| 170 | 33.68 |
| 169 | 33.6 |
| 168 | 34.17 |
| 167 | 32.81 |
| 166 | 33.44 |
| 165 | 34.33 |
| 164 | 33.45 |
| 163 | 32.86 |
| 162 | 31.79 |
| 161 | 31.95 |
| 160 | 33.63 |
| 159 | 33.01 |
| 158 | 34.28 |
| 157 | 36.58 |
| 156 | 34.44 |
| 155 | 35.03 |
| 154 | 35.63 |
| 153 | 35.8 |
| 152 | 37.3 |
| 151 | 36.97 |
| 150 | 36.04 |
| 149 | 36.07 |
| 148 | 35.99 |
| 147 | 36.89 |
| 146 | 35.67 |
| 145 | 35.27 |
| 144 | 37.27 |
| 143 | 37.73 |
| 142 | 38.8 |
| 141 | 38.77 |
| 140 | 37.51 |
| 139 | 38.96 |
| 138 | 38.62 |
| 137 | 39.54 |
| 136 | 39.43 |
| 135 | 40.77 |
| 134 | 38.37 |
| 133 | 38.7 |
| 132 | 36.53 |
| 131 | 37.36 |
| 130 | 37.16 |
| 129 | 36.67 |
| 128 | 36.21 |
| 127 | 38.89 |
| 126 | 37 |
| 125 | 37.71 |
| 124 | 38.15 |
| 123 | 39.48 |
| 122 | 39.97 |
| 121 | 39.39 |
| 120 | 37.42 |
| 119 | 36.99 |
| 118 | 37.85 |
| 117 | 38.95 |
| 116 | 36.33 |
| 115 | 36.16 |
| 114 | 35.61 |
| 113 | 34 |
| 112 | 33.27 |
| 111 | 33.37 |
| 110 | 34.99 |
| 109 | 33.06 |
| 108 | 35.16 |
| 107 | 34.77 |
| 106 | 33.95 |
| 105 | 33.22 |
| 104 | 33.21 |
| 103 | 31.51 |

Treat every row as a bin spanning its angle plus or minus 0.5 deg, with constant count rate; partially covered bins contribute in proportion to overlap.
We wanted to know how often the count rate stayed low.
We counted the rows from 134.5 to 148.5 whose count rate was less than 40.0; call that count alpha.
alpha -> 13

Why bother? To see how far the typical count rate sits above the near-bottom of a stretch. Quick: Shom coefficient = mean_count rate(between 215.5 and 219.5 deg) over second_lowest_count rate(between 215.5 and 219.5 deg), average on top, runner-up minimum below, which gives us 0.99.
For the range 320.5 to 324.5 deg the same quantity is 1.00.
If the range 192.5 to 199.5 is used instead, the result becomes 1.05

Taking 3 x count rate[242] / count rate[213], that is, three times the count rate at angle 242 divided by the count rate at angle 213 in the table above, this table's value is 3.29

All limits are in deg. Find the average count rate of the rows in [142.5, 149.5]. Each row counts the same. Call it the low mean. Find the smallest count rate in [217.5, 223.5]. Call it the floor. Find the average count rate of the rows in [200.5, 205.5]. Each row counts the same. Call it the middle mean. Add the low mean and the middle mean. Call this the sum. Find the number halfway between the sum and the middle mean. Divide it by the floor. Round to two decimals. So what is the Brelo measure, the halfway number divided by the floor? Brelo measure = 1.40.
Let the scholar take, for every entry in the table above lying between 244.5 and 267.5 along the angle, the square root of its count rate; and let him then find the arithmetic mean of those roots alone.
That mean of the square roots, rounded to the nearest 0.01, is 6.45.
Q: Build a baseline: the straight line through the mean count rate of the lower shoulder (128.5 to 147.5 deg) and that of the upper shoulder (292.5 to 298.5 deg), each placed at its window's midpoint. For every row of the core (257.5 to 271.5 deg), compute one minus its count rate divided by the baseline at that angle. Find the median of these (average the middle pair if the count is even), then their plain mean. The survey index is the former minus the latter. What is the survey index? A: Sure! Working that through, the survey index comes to 0.010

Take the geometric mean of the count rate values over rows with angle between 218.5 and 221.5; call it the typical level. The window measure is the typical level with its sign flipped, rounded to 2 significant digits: -44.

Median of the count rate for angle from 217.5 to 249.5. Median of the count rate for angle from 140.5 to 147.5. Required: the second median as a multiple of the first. 0.87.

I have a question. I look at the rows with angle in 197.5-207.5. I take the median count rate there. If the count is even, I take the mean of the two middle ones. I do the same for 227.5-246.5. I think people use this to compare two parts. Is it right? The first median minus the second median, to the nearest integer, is -3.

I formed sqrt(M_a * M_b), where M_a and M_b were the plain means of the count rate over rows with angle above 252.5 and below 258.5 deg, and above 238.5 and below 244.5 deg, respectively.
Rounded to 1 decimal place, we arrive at 41.6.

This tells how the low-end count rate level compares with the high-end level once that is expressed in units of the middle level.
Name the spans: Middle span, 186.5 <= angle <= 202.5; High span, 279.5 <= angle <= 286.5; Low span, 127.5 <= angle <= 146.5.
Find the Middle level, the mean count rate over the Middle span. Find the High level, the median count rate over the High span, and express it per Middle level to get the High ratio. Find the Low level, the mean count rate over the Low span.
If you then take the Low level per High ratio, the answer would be 35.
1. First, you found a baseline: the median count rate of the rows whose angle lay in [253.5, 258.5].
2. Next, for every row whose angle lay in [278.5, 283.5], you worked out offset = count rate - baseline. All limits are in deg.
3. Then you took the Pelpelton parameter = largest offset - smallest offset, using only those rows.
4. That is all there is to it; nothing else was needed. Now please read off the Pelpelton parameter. 2.2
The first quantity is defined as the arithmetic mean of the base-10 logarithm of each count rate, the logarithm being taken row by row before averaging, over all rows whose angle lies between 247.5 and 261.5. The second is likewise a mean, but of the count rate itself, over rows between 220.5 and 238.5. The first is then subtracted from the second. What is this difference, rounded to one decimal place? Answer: 40.5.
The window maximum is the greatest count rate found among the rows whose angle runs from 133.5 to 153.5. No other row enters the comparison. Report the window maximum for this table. 40.77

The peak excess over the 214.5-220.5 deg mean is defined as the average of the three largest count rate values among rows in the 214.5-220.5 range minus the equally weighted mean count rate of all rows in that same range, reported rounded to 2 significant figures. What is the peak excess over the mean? 1.1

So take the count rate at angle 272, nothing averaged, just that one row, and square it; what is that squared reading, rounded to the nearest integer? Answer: 1848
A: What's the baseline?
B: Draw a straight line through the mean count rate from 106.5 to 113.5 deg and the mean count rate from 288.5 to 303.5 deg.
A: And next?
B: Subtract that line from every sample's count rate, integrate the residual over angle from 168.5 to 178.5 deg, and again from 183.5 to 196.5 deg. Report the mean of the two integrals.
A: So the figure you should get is -31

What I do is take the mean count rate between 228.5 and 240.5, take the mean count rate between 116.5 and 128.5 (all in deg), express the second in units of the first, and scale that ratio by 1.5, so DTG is 1.35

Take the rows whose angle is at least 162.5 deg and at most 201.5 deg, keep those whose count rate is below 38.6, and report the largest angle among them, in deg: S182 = 197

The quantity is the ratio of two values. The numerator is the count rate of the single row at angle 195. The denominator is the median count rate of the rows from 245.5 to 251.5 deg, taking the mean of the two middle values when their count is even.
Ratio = 0.82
